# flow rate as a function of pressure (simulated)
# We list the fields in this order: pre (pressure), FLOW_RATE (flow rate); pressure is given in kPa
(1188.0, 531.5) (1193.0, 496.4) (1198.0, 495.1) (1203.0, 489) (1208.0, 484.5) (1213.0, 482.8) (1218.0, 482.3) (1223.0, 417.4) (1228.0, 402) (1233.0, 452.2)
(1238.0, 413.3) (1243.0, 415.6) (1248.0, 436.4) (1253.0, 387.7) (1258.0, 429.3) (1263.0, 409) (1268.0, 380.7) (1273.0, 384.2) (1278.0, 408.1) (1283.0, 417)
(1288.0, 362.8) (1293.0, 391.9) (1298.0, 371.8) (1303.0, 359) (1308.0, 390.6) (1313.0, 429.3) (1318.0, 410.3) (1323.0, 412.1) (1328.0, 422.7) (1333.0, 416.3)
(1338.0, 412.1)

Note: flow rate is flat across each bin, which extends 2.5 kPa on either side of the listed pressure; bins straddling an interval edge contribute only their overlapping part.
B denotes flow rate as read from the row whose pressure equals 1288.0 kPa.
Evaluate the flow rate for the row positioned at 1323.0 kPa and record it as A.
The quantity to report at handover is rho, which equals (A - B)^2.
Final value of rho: 2430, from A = 412.1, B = 362.8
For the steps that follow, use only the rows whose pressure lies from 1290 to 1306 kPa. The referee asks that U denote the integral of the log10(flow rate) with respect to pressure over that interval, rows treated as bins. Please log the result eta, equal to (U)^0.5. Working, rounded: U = 41.2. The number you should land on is 6.42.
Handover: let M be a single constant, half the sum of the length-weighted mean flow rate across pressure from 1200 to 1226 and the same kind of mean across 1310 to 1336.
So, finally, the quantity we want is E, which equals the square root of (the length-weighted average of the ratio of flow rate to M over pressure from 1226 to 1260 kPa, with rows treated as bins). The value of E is 0.97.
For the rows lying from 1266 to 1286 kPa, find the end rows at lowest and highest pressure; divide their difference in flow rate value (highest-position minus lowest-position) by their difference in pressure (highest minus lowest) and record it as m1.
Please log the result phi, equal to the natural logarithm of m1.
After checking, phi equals 0.88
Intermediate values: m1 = 2.4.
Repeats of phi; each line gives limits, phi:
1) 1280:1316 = -0.89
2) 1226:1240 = 0.12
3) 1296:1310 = 0.63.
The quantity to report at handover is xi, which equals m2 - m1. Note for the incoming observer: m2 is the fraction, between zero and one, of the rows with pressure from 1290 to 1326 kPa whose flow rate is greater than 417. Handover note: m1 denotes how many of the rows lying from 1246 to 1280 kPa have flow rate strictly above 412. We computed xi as -1.9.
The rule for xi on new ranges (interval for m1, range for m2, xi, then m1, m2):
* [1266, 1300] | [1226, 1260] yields -0.6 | 1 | 0.43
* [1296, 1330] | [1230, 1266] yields -2.6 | 3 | 0.43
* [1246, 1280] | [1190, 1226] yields -1.0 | 2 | 1.00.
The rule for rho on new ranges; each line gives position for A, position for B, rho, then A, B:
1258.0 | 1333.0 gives 169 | 429.3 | 416.3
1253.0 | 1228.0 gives 204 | 387.7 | 402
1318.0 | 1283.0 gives 45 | 410.3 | 417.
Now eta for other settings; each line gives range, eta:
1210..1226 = 6.53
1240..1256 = 6.47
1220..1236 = 6.48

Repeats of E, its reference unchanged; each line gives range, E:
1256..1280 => 0.95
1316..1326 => 0.96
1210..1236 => 1.00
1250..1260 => 0.96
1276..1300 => 0.94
